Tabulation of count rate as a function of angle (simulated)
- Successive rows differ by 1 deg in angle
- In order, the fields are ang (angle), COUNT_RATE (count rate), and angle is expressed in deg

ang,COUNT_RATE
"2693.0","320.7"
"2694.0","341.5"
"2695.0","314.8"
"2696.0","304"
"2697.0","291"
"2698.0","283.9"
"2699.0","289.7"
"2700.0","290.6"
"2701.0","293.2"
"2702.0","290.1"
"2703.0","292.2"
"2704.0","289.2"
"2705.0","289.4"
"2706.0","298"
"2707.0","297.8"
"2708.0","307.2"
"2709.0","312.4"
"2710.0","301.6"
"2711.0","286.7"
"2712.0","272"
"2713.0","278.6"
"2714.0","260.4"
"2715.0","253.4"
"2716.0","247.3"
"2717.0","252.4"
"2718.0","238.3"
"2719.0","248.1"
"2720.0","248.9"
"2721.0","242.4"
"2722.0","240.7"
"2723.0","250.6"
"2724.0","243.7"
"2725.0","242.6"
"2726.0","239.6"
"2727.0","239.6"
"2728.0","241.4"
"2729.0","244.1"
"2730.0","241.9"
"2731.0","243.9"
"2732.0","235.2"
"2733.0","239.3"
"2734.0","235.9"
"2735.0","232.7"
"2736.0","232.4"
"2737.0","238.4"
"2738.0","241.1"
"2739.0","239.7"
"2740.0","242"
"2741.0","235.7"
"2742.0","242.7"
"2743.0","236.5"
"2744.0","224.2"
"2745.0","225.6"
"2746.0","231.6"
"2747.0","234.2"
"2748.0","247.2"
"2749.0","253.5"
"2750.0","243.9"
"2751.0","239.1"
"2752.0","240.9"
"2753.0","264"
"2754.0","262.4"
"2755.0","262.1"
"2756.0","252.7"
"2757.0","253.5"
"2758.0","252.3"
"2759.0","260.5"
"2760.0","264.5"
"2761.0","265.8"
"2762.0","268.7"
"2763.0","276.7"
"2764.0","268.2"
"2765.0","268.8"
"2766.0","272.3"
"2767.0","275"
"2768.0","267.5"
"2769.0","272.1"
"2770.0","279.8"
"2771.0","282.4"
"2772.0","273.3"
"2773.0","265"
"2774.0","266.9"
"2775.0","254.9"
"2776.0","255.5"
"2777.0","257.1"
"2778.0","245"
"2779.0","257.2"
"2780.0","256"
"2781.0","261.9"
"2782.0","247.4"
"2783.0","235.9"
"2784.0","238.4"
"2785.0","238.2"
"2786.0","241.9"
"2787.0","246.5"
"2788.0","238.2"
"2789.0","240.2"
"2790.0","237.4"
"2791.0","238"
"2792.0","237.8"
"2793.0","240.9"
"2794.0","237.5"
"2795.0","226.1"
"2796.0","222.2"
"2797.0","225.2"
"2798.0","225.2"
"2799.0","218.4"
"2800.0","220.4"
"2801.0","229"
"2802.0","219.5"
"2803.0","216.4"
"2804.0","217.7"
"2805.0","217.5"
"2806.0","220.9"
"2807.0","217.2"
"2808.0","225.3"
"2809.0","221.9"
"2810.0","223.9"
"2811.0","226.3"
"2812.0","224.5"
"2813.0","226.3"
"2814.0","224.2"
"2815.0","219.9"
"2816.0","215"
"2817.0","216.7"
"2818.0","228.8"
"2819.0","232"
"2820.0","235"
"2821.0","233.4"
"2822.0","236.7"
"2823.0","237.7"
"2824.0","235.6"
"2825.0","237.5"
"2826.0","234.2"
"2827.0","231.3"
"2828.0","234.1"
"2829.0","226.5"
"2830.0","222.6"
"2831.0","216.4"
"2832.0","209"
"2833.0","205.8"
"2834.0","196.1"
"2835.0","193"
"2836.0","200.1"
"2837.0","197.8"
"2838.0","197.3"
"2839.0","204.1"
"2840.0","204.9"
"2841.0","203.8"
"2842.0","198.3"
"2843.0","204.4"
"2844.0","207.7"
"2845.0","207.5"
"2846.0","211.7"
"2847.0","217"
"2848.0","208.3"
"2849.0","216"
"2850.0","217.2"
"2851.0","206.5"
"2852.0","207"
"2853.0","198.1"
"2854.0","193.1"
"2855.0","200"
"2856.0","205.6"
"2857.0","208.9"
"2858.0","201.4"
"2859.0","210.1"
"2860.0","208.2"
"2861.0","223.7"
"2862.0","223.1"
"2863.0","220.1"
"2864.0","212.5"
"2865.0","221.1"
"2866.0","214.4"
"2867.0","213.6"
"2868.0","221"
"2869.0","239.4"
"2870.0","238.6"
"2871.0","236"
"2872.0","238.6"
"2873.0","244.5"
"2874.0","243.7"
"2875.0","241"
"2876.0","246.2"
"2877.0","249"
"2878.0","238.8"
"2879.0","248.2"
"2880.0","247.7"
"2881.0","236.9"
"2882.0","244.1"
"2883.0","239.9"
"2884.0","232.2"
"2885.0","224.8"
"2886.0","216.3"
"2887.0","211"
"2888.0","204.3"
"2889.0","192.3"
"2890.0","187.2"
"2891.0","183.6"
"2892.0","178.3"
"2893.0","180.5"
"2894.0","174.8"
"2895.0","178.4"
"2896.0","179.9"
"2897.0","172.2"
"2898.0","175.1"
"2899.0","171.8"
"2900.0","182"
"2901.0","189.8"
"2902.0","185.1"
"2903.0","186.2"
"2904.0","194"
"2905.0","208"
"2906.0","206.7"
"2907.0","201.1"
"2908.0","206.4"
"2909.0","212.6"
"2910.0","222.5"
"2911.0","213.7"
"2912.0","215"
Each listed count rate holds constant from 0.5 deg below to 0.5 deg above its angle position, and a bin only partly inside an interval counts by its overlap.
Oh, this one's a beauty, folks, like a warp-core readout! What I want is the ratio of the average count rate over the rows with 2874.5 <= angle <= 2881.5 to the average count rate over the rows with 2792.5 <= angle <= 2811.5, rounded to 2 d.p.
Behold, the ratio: 1.09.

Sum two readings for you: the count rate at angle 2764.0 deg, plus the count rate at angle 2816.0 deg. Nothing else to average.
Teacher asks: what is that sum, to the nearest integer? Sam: 483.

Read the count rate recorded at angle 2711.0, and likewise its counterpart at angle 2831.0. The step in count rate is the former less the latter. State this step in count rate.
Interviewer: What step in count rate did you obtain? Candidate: 70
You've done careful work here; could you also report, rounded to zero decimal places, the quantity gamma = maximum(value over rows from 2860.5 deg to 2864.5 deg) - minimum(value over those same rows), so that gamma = 11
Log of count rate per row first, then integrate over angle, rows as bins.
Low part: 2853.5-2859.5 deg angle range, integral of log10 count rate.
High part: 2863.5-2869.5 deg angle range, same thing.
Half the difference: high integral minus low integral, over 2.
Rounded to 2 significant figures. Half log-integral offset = 0.11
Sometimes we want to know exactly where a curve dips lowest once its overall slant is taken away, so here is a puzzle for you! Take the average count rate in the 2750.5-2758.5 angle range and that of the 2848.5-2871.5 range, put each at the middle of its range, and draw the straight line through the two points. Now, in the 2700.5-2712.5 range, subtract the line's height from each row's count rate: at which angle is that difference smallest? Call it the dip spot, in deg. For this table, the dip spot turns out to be 2712.0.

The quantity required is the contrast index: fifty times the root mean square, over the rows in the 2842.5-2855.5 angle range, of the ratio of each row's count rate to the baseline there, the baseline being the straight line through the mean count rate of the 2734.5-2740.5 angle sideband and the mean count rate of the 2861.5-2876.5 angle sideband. 45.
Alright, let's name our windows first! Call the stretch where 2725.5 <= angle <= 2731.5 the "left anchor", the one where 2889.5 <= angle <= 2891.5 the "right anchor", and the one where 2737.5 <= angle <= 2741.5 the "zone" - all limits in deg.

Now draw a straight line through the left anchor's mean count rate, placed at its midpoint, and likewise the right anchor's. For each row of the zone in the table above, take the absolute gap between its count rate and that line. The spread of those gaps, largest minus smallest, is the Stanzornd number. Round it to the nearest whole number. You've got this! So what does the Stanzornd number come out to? 3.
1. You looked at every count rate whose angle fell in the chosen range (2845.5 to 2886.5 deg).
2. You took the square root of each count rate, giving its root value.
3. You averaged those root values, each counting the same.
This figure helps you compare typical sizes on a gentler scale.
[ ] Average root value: 14.9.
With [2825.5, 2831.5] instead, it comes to 15.1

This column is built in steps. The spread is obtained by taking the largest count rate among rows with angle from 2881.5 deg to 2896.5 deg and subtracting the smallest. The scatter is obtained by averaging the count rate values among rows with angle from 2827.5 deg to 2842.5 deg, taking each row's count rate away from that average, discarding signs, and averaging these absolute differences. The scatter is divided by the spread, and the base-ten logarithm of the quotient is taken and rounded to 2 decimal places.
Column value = -0.86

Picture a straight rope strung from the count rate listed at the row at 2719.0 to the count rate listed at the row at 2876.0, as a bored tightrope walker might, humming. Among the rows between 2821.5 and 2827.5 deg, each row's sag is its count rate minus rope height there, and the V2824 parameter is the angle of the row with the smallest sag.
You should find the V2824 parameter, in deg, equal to 2827.0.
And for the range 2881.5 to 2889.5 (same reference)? 2889.0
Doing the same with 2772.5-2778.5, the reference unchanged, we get 2778.0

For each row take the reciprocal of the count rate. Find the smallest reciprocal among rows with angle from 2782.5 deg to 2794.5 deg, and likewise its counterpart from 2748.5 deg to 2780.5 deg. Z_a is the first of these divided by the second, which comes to 1.15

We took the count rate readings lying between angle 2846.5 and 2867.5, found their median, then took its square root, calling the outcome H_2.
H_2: 14.5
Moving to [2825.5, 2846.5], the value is 14.3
